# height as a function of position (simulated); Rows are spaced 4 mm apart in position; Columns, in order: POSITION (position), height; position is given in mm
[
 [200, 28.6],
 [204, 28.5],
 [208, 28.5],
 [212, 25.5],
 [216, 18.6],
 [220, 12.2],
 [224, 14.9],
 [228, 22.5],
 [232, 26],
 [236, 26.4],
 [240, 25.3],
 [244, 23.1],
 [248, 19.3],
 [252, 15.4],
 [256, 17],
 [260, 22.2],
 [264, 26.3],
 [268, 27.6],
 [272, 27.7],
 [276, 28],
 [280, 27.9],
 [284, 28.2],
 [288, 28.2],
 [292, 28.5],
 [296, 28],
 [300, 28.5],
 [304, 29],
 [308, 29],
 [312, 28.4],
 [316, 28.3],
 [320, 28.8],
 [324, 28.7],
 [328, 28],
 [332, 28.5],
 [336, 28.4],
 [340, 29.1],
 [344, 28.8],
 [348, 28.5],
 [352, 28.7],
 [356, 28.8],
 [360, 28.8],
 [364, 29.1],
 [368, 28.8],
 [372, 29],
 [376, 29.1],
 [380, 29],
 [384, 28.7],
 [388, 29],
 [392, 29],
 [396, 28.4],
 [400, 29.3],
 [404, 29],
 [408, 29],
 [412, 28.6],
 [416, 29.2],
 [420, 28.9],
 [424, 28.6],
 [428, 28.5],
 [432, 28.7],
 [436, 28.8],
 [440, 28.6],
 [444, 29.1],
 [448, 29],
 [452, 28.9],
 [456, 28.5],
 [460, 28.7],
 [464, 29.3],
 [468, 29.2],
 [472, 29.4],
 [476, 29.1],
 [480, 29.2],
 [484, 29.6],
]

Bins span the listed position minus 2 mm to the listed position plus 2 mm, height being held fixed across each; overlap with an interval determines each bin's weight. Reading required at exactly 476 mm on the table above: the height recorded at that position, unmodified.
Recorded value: 29.1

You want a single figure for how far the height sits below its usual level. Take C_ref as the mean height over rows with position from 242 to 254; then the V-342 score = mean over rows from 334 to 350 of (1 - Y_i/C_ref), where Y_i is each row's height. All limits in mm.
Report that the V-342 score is -0.490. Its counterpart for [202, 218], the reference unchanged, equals -0.312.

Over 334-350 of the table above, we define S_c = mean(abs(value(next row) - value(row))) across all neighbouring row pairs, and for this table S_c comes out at 0.43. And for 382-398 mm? 0.30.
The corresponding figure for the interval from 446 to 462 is 0.23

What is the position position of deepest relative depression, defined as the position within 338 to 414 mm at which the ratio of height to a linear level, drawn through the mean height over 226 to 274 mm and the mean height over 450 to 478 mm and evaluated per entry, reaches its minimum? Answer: 412 mm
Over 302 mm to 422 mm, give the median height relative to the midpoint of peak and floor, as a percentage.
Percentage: 101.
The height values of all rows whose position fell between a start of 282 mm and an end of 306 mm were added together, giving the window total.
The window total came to 170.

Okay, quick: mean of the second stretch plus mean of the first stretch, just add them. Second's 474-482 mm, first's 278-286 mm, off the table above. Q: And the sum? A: 57.20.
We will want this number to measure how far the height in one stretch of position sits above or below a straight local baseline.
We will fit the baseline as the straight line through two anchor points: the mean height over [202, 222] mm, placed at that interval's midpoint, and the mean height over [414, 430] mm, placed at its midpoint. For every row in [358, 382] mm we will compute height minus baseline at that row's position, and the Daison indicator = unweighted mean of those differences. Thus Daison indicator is 1.7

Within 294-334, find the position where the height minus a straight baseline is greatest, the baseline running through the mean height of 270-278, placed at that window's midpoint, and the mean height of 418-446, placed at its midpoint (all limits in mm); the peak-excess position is 304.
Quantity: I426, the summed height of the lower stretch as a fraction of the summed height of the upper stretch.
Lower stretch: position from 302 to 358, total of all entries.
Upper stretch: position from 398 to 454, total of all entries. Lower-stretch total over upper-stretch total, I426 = 0.99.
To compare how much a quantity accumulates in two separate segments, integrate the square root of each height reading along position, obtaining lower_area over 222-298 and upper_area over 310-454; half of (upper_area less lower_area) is 200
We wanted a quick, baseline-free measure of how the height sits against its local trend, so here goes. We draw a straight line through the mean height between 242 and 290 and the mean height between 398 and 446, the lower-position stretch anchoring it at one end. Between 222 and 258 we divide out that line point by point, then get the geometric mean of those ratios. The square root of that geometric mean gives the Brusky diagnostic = 0.94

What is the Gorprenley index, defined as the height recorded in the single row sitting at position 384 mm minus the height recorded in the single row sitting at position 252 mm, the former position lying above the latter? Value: 13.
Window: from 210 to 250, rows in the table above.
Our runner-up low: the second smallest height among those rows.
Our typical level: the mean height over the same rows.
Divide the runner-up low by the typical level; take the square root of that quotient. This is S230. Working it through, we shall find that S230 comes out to 0.83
